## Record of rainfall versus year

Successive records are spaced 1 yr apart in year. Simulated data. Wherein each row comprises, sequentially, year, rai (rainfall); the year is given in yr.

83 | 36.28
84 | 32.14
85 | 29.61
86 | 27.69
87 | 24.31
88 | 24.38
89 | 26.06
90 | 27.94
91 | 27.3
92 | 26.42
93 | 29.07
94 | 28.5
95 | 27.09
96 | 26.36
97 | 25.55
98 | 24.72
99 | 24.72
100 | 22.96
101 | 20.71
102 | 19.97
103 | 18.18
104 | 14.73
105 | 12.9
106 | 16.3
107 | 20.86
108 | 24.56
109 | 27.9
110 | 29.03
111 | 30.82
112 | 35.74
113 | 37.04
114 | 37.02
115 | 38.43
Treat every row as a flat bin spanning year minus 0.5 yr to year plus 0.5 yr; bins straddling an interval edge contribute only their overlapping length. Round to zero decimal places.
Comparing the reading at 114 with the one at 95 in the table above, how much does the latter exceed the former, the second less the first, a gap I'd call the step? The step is -10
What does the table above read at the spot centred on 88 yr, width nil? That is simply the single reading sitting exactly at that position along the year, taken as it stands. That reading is 24.38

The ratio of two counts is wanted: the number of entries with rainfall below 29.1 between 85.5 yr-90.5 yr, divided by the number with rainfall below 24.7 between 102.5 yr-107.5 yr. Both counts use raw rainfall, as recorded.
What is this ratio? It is 1.0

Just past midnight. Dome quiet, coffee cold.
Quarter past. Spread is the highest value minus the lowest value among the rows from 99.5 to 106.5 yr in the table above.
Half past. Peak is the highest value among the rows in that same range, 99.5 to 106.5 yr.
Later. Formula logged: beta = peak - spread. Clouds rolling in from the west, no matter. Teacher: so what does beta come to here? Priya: 13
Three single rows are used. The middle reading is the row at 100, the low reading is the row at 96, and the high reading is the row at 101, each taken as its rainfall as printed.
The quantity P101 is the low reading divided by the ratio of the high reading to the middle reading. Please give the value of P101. 29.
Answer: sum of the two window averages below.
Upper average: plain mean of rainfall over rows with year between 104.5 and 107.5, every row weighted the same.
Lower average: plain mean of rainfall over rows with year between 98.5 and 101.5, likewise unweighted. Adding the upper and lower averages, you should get 39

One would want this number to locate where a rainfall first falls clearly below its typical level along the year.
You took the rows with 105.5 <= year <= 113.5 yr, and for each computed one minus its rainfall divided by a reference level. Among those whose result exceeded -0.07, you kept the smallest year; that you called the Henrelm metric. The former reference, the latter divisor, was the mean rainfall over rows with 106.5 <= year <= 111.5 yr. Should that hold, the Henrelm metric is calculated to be 106 yr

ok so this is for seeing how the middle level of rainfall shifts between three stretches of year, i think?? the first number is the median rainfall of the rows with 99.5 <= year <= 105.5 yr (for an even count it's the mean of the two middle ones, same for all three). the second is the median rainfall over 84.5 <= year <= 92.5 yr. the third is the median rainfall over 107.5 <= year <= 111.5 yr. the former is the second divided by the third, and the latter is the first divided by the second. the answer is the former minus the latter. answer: 0.2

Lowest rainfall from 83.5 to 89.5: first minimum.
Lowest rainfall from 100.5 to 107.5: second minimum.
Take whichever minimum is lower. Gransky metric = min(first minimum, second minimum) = 13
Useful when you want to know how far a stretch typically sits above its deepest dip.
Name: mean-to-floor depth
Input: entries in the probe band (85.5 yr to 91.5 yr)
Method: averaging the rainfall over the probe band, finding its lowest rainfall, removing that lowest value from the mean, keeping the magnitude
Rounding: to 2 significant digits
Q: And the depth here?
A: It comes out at 2.0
